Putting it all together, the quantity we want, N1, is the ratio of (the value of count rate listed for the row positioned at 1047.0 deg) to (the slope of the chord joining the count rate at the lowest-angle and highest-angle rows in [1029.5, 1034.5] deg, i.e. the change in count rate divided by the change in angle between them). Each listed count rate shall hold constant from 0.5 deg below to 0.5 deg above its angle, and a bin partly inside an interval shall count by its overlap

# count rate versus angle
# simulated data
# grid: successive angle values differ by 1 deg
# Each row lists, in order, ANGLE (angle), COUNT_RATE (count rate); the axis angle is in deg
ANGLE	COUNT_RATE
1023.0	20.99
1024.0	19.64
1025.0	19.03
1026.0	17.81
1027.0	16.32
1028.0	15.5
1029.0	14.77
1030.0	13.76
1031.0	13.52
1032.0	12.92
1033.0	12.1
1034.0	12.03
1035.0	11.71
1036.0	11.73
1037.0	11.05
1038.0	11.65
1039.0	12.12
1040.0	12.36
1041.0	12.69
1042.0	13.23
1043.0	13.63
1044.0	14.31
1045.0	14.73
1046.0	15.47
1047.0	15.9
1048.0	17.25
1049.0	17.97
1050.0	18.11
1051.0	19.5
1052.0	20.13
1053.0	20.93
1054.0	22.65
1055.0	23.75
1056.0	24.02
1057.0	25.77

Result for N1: -37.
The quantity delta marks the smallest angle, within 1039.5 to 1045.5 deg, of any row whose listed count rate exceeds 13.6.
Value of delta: 1043.0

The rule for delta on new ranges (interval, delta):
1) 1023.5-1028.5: 1024.0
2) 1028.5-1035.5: 1029.0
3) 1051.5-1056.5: 1052.0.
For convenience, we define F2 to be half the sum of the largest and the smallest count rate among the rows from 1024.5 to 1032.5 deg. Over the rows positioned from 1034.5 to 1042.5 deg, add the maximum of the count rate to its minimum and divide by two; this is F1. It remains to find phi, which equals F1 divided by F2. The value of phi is 0.8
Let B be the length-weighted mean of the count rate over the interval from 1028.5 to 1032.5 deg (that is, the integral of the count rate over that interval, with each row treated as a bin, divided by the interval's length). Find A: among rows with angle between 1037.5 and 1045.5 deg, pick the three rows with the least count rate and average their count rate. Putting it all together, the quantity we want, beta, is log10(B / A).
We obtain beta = 0.06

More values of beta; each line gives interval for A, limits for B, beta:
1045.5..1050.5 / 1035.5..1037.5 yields -0.15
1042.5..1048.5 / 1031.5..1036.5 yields -0.07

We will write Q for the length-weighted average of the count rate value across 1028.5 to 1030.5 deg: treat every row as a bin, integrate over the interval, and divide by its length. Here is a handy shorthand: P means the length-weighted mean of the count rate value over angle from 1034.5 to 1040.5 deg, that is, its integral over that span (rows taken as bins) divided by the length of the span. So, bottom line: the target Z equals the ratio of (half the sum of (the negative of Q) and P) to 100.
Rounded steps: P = 12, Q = 14.3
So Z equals -0.012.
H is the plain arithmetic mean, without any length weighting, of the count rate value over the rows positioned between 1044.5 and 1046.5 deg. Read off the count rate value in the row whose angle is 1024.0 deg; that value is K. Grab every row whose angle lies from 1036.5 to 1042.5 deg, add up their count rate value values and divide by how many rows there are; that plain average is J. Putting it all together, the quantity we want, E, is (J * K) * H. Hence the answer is 3613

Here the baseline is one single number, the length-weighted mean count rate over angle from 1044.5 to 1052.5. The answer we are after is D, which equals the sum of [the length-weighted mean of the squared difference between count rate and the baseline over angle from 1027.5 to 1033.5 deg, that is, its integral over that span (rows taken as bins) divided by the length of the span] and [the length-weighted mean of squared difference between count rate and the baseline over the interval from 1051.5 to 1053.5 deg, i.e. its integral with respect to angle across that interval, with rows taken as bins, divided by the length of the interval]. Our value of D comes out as 24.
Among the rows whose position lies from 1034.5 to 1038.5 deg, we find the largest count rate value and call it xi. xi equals 11.73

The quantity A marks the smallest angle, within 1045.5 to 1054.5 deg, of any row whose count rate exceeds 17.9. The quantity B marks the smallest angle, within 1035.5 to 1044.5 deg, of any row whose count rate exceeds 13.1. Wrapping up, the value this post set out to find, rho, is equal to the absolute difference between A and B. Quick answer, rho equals 7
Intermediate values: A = 1049.0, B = 1042.0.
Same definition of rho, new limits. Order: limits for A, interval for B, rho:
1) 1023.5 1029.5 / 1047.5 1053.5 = 24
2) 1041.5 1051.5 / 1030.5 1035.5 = 18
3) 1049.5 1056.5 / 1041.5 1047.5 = 8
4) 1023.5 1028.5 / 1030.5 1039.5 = 7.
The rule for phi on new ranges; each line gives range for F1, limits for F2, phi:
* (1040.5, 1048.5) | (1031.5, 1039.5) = 1.2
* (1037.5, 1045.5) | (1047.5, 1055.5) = 0.6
